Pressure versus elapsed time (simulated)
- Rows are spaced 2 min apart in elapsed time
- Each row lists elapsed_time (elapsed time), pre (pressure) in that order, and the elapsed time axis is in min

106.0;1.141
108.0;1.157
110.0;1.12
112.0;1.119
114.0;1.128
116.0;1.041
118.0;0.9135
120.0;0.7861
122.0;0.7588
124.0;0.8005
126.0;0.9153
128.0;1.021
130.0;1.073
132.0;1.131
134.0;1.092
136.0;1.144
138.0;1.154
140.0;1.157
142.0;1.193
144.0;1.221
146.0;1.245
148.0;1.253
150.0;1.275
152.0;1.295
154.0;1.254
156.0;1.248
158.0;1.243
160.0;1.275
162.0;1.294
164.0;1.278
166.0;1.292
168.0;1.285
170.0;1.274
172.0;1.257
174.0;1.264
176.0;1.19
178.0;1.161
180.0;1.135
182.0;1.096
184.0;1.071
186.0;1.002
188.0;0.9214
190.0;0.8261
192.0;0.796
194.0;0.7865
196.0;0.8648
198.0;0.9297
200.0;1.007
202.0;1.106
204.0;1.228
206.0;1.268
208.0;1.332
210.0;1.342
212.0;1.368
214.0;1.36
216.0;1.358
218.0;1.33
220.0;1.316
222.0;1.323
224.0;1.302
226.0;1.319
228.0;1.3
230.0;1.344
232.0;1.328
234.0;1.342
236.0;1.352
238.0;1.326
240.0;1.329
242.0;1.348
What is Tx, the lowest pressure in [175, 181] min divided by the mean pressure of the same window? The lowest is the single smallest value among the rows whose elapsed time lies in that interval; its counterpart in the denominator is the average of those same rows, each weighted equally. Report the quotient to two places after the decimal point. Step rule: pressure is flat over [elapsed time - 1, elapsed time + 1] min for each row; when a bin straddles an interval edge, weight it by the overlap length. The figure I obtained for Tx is 0.98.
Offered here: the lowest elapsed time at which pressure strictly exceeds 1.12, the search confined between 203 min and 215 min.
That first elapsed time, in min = 204.0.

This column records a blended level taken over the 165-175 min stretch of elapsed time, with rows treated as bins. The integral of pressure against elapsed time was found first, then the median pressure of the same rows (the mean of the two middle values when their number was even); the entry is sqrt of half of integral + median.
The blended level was 2.65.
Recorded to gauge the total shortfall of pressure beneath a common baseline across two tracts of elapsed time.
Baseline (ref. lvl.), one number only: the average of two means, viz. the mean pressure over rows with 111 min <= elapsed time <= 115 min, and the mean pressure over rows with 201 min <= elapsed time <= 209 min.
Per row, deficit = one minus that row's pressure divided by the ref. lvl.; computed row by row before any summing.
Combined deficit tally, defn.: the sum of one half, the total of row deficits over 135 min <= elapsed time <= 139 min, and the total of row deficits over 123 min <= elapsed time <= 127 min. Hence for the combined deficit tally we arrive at 1.09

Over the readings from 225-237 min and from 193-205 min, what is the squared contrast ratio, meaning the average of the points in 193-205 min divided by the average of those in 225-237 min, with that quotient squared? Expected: 0.55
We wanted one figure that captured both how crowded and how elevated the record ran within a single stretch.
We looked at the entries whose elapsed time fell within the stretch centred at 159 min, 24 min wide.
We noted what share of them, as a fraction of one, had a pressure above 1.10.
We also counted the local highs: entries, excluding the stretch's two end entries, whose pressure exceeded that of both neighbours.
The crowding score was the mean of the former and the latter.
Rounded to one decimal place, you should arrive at 2.0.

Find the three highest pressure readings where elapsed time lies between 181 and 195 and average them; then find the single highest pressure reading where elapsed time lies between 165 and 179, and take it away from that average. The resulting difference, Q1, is -0.24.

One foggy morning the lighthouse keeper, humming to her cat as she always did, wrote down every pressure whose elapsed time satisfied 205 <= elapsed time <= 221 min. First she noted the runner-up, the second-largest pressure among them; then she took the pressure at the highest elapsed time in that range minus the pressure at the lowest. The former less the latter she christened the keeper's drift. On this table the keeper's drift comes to 1.31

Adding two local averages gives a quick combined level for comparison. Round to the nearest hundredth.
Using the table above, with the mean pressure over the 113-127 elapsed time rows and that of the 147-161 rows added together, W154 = 2.17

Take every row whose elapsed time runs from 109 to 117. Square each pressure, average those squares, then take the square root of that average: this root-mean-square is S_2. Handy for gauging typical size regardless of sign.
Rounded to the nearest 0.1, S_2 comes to 1.1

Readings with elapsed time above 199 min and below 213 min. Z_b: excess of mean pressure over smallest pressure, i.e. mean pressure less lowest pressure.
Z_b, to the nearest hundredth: 0.23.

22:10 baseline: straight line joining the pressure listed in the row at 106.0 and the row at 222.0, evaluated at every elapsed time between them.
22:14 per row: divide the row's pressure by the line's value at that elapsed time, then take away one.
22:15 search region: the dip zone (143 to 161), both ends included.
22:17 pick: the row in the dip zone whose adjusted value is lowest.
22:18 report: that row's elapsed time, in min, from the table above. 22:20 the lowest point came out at 158.0 min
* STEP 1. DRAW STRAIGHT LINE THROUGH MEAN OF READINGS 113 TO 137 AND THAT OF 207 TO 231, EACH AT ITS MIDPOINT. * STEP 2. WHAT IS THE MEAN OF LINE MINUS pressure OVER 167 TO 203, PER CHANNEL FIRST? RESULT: 0.15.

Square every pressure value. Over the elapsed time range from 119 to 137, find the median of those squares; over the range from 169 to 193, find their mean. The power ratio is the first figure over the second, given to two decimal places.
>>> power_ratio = 0.87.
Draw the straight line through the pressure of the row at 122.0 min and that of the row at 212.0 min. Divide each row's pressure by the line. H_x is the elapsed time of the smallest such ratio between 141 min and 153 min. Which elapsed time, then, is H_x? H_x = 142.0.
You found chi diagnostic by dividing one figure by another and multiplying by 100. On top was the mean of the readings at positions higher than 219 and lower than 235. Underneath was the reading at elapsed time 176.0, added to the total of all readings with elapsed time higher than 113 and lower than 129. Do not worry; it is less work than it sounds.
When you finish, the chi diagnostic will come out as 15.5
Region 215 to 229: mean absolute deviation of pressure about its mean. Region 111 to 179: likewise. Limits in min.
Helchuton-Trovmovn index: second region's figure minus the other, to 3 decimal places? 0.104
